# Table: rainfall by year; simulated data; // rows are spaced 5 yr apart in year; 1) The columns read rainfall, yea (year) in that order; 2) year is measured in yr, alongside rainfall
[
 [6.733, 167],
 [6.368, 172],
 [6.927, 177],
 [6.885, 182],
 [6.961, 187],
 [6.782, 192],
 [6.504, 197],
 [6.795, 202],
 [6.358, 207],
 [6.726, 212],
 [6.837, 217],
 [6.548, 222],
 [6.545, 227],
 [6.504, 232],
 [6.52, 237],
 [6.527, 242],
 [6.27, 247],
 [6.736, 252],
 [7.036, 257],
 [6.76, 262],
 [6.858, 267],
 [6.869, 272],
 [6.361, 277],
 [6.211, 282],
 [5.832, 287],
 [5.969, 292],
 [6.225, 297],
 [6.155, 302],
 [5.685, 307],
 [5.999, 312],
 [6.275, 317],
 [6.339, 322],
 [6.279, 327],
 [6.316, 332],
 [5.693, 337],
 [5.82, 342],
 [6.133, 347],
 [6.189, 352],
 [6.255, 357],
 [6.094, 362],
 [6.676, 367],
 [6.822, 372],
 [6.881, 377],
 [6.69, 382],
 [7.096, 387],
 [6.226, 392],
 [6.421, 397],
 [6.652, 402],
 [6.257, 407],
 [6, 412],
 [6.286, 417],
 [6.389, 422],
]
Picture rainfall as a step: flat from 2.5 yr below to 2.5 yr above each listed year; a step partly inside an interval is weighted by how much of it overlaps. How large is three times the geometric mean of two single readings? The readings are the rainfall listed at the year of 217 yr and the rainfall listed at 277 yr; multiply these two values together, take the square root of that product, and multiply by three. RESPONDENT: 19.8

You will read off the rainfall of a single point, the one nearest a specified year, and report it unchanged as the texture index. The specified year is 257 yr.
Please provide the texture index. 7.036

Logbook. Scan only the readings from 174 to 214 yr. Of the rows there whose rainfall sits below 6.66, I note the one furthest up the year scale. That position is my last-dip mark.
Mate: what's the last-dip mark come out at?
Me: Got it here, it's 207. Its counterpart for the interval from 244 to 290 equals 287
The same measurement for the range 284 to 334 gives 332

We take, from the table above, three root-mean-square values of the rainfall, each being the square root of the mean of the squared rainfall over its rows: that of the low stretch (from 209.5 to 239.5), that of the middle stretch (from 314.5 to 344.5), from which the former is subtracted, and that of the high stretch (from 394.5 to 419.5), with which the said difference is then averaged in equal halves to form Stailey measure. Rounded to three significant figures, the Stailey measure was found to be 2.92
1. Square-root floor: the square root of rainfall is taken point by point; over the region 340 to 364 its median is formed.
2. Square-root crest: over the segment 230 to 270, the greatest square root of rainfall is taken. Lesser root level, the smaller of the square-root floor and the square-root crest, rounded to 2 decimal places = 2.48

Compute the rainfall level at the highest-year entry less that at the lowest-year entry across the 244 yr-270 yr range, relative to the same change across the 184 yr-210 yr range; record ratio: -1.0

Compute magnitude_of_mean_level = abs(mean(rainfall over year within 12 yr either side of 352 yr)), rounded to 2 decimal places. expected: 6.10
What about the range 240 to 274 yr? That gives 6.72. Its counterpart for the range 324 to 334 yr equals 6.30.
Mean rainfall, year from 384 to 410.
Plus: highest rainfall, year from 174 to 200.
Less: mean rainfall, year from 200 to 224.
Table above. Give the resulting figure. 6.8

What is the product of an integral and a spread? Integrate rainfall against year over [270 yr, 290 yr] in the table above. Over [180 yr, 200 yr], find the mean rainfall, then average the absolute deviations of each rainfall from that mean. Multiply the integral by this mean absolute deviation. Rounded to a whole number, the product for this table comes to 18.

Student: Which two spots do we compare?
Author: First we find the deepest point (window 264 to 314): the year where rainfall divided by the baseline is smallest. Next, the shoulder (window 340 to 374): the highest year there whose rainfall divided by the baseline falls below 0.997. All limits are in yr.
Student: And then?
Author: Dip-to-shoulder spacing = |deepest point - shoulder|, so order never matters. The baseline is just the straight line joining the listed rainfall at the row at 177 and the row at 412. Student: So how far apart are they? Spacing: 55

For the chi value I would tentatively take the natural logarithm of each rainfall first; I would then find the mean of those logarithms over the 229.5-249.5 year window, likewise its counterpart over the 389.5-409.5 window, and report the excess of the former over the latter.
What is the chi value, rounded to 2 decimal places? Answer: 0.01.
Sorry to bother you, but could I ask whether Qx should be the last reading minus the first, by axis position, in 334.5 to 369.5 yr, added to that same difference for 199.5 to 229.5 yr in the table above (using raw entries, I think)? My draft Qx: 0.7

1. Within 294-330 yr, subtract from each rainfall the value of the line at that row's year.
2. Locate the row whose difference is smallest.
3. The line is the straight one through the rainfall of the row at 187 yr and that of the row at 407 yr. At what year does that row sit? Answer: 307 yr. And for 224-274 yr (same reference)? 247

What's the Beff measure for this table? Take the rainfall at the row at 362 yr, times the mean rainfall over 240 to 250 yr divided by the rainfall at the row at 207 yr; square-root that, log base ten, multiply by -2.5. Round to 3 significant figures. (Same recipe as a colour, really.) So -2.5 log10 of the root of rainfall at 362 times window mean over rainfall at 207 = -0.985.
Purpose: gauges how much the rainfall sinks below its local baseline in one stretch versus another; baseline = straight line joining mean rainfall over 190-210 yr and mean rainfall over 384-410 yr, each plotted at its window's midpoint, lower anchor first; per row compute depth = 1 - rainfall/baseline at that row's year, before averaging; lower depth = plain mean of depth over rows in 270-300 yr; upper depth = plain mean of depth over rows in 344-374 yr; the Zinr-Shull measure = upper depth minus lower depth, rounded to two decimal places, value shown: -0.02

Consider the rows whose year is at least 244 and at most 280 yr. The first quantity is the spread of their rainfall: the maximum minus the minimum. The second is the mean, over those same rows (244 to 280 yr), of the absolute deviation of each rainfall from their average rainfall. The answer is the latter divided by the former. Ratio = 0.286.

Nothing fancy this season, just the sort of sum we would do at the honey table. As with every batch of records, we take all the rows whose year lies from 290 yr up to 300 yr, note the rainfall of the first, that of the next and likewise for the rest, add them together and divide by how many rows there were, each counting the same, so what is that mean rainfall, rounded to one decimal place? 6.1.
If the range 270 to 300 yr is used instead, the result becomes 6.2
